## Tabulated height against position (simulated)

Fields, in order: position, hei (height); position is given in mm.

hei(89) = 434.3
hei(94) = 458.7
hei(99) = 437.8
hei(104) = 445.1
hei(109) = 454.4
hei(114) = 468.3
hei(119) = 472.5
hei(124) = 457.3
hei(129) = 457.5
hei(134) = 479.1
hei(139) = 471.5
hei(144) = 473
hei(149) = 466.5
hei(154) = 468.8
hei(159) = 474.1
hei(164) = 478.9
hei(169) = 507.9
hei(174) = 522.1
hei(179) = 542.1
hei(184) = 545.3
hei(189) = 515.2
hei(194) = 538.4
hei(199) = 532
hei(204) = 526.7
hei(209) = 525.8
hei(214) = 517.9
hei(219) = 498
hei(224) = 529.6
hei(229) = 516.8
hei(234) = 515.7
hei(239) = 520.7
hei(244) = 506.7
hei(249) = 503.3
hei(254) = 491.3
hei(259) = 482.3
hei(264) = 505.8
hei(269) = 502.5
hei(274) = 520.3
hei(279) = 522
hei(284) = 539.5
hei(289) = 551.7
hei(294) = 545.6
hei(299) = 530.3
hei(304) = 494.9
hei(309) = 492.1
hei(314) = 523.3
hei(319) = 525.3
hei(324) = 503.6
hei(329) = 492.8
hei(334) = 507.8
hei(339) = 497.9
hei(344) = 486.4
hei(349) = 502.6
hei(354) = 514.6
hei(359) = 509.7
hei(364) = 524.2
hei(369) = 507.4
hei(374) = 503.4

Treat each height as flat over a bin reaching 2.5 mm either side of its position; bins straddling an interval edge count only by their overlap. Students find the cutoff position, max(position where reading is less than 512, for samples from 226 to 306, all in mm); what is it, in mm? 304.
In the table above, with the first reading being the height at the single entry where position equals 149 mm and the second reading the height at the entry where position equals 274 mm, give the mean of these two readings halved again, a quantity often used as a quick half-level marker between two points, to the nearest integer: 247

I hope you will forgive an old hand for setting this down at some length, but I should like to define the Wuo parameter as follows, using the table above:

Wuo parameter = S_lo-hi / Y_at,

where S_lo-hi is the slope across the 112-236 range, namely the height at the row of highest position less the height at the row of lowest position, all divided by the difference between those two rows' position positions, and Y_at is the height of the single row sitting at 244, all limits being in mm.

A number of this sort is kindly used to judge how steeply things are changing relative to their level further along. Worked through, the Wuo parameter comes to 0.0008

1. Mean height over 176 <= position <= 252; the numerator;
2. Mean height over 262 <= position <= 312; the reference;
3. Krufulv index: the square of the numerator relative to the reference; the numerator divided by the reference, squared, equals 1.01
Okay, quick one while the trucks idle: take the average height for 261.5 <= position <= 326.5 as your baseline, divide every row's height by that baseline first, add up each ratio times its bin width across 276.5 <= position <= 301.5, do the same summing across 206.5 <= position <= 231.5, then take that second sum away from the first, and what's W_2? 1.0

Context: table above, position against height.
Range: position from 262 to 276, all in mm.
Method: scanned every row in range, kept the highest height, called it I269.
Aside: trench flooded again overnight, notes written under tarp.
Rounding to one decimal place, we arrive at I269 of 520.3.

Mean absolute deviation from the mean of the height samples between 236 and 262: 11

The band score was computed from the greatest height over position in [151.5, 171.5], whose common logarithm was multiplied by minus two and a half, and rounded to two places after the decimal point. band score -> -6.76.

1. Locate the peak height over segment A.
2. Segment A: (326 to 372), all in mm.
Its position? 364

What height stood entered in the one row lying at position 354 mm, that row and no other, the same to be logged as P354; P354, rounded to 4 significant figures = 514.6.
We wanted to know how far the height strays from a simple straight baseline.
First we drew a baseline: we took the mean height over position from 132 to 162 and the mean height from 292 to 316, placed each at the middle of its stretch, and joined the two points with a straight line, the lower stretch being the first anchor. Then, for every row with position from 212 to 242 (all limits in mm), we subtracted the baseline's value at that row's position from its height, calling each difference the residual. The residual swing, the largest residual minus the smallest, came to 30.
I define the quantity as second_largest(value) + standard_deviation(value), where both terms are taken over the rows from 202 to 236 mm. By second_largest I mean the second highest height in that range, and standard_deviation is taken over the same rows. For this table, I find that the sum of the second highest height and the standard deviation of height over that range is 537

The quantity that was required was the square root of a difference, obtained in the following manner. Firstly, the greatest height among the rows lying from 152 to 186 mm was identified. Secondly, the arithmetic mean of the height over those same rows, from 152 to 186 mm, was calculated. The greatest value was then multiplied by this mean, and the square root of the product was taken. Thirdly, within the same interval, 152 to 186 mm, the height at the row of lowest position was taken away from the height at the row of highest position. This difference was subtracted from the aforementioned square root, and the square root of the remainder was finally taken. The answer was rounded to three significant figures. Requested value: 21.2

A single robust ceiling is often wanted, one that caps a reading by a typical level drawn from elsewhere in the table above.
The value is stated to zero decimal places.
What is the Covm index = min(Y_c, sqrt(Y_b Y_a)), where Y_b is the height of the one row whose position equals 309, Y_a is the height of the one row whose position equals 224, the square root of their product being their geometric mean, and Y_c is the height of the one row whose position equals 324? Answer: 504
